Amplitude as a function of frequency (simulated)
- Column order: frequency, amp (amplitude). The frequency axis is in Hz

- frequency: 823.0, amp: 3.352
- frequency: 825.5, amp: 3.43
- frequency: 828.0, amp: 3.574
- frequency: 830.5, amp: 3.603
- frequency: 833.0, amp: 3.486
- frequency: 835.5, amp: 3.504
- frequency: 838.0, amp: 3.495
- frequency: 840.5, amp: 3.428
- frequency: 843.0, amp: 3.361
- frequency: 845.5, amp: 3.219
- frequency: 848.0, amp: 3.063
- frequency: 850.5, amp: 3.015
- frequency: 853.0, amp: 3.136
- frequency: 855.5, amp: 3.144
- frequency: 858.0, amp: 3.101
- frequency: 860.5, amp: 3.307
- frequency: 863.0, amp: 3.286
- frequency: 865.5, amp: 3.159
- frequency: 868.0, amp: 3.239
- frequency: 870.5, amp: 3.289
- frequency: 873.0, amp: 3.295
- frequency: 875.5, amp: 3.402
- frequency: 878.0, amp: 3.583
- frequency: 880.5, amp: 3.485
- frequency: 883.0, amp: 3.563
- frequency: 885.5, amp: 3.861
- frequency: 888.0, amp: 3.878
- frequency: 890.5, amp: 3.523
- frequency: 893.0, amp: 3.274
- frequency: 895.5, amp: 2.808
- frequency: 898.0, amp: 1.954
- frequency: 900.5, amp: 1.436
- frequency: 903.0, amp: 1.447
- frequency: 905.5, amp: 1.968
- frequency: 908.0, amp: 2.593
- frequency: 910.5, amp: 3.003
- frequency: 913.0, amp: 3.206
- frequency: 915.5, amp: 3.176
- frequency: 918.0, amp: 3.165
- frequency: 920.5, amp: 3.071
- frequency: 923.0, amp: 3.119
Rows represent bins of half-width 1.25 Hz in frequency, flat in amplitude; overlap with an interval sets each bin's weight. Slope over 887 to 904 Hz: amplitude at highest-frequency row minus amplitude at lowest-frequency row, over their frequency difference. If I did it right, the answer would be -0.16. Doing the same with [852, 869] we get 0.01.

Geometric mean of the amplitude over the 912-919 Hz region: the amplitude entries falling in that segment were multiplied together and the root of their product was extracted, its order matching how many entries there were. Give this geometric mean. 3.2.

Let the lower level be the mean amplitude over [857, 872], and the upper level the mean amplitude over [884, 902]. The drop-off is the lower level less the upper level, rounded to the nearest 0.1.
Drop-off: 0.3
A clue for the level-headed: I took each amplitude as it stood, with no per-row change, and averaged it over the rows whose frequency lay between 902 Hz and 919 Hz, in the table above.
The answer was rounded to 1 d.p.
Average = 2.7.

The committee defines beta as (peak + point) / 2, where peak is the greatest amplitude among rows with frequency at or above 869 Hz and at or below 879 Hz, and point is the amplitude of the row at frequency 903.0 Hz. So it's 2.5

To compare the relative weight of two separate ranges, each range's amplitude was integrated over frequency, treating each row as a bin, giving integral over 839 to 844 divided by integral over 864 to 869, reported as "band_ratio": 1.06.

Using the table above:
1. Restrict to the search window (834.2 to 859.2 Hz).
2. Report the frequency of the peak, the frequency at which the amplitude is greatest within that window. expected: 835.5 Hz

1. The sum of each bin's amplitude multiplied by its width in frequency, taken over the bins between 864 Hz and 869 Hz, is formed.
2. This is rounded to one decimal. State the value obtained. 16.0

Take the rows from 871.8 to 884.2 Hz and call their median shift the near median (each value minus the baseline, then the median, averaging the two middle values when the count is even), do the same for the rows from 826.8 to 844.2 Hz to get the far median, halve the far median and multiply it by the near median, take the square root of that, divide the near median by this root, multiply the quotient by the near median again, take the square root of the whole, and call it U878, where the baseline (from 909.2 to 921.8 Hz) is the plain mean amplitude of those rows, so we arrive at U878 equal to 0.7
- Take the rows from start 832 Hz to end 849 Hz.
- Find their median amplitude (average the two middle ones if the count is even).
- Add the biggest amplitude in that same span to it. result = 6.9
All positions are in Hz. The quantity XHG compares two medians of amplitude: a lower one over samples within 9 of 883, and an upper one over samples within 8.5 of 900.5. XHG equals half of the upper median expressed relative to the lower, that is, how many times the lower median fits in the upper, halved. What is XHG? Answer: 0.28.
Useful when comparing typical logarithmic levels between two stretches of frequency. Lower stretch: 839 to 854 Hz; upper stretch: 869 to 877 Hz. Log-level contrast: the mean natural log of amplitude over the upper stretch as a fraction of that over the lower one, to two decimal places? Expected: 1.03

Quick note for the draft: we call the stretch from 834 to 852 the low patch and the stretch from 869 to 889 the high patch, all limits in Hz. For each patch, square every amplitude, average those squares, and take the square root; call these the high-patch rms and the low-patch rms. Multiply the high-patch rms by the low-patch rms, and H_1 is 11.7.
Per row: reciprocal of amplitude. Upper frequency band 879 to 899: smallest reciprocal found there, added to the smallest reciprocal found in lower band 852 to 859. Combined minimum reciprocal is 0.58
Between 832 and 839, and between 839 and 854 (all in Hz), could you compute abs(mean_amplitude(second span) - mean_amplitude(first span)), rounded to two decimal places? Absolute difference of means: 0.29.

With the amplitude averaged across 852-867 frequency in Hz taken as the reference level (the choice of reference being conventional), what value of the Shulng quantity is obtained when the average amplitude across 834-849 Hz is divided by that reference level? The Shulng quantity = 1.05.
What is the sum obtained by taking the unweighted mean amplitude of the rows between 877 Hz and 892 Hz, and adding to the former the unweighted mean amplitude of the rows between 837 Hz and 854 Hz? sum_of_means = 6.9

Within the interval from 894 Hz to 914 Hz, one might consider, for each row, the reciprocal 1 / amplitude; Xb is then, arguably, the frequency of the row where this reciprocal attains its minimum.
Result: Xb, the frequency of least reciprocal 913.0 Hz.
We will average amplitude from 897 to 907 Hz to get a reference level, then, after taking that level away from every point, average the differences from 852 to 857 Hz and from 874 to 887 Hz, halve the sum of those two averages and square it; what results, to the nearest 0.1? 2.7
